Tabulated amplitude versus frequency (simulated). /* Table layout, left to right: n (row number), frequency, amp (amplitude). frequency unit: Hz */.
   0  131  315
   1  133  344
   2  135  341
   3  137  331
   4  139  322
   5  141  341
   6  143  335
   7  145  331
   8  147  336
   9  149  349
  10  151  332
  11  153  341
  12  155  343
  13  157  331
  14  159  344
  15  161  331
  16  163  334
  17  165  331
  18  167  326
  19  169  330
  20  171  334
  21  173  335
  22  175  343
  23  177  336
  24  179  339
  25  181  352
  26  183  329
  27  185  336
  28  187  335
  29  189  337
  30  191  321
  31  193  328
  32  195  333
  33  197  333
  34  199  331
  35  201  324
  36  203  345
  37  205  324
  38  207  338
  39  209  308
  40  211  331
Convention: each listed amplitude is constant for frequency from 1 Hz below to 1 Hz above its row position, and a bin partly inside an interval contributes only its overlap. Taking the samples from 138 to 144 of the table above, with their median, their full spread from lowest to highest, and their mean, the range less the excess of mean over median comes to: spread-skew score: 21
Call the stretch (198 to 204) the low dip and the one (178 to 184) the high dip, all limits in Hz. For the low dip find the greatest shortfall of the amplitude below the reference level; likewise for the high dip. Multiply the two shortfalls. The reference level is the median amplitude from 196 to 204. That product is 24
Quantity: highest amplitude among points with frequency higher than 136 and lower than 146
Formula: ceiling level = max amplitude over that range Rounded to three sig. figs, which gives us 341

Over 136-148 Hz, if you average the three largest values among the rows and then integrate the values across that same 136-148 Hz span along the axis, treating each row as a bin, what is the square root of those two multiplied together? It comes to 1160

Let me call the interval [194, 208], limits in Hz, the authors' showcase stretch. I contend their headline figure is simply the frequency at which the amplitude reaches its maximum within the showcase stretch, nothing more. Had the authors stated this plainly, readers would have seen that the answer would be 203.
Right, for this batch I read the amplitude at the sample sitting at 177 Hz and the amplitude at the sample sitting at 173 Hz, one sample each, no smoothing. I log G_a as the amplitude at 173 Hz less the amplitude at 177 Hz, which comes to -1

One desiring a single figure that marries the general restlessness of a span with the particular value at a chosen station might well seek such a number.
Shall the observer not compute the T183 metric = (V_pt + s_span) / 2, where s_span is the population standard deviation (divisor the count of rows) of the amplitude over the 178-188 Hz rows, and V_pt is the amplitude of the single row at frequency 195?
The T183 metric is 170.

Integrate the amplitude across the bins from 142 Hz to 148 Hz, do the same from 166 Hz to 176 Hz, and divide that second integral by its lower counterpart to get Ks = 1.7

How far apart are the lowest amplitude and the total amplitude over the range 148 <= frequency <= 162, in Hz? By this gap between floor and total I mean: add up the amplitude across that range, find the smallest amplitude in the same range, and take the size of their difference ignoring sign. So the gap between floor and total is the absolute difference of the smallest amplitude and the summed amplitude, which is 2040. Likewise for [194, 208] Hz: 2004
